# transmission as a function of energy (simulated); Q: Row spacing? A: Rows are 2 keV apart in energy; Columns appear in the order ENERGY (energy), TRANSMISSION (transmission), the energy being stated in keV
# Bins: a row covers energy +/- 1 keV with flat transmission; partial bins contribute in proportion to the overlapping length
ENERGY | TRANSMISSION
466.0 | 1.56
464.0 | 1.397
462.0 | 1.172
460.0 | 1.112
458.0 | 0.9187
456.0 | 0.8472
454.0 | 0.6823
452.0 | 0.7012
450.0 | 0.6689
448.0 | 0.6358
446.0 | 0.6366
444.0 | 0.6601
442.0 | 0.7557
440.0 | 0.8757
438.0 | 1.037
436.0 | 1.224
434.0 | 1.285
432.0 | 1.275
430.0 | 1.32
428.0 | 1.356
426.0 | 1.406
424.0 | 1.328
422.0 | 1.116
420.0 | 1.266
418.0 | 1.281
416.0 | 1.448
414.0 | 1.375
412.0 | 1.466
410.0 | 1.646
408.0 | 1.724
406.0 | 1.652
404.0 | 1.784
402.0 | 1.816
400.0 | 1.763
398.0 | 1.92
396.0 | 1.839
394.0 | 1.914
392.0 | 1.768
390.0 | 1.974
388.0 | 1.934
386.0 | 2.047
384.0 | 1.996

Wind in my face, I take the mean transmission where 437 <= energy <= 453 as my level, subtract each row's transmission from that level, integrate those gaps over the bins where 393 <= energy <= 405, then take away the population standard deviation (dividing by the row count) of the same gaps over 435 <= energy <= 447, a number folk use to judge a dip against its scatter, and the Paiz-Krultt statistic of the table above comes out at -13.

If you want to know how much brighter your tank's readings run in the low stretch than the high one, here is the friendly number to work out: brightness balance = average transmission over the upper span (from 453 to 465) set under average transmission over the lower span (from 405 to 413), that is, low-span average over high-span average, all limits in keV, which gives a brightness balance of 1.6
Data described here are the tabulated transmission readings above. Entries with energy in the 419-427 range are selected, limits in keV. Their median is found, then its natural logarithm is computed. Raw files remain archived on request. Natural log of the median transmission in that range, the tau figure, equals 0.26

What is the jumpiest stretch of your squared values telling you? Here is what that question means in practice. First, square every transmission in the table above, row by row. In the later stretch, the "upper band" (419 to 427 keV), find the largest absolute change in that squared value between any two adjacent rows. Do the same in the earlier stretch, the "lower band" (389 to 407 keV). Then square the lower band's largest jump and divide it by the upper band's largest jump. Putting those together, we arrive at 1.1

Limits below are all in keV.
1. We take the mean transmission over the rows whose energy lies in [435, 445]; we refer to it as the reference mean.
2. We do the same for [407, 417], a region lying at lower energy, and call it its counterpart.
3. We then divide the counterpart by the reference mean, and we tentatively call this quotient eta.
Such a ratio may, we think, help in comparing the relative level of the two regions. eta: 1.7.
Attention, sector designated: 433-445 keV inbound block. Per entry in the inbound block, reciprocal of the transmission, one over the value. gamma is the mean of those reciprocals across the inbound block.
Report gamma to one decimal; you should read 1.1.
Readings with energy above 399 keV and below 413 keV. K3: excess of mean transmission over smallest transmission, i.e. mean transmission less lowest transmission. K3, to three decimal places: 0.227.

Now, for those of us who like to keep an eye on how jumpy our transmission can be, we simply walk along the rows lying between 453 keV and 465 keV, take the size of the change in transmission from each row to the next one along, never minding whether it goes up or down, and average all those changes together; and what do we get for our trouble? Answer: 0.143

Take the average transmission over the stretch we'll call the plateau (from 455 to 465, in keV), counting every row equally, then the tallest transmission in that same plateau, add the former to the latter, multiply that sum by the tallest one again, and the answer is 3.5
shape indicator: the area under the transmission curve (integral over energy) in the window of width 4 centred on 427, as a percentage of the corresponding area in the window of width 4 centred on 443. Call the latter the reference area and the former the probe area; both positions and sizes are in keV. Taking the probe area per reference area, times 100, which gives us 195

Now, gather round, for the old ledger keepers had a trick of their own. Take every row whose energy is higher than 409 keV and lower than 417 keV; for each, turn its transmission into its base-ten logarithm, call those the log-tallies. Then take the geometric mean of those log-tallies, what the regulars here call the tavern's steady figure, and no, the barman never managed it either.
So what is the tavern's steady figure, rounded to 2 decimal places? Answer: 0.17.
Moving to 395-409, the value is 0.25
